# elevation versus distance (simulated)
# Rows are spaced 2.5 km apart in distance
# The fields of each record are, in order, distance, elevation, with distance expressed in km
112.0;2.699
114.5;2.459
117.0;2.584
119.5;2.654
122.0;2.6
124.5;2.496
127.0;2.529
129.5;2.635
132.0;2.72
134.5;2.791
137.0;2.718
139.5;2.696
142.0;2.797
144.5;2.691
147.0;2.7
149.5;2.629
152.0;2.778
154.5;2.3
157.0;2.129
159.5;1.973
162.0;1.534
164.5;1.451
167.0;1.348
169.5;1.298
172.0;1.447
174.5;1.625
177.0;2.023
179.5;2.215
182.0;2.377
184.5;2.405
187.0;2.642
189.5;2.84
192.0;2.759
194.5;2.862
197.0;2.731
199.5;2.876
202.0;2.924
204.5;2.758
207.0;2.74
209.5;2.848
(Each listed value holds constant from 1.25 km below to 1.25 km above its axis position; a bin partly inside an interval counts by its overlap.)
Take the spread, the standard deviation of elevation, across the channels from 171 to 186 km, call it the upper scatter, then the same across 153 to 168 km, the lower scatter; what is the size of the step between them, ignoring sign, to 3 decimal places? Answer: 0.003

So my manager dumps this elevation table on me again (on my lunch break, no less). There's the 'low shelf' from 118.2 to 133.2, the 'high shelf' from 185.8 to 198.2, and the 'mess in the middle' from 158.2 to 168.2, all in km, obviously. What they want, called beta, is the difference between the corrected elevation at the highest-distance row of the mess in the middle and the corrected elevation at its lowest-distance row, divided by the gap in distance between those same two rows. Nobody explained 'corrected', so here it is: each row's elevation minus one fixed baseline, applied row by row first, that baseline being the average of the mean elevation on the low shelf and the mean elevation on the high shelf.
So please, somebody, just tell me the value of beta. -0.08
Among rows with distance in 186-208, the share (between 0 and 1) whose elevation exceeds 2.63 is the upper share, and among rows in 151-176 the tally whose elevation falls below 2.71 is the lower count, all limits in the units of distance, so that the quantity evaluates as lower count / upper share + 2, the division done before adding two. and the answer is 11.0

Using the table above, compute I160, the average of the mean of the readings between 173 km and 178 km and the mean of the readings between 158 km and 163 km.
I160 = 1.8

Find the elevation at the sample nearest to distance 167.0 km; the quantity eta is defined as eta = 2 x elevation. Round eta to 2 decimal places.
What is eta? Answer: 2.70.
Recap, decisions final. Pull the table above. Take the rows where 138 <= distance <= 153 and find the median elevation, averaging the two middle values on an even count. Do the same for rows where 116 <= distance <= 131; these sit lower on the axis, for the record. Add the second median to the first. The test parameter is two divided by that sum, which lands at 0.38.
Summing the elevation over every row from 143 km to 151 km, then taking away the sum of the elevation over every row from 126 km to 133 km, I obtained 0.1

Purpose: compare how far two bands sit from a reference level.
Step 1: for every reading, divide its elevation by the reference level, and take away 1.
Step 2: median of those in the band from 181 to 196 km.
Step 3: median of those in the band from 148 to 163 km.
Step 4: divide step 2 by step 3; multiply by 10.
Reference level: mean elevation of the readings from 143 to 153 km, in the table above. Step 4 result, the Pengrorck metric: 0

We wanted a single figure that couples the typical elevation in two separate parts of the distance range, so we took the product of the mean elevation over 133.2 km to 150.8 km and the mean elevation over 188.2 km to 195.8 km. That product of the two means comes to 7.7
